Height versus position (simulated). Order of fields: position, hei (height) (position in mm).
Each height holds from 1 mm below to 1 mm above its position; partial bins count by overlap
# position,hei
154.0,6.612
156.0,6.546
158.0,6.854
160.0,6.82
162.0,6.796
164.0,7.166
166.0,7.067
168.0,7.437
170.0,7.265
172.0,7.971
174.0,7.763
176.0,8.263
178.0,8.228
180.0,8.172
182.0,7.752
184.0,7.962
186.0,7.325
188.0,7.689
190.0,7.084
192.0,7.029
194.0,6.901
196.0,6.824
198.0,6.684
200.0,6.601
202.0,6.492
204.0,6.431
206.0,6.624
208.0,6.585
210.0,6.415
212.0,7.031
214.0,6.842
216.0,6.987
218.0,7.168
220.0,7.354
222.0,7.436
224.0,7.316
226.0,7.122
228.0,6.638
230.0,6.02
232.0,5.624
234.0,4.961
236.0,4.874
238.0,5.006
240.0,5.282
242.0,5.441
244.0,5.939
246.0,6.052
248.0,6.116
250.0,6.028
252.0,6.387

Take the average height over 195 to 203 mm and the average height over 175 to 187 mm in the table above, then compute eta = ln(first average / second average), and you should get -0.18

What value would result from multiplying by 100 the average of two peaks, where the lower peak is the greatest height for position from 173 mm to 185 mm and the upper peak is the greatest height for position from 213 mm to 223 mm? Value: 785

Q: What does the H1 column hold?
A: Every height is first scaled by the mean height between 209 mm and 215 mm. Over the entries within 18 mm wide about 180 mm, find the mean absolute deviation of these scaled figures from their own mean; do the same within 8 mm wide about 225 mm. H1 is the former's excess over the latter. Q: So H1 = 0.00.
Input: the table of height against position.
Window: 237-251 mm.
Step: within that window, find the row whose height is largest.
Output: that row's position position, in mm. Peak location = 248.0 mm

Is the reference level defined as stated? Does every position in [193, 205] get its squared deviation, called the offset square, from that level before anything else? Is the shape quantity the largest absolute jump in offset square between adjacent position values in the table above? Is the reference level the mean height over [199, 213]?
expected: 0.0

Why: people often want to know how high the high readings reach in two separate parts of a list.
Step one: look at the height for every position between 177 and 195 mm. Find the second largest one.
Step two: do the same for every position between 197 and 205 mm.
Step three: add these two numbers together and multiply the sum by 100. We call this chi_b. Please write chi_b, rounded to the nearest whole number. 1477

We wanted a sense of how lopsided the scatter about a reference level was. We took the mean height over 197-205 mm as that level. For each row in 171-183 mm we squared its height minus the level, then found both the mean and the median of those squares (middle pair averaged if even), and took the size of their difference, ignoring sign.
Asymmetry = 0.105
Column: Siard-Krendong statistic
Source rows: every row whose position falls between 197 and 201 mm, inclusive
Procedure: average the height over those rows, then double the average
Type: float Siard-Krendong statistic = 13.3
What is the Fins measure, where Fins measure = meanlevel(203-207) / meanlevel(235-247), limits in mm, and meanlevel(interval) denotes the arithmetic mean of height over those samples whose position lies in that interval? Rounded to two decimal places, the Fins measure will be 1.20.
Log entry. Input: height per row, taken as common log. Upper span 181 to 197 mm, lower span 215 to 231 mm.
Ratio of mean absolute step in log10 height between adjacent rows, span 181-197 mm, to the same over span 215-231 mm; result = 1.0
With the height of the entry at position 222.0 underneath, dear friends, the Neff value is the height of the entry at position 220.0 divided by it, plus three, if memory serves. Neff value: 3.99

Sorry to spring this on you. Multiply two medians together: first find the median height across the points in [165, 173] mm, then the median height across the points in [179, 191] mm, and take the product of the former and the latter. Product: 57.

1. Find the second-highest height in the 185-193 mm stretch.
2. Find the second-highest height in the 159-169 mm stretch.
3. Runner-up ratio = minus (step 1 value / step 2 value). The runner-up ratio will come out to -1.0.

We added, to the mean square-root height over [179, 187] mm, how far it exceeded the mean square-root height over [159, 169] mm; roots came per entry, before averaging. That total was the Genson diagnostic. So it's 2.9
